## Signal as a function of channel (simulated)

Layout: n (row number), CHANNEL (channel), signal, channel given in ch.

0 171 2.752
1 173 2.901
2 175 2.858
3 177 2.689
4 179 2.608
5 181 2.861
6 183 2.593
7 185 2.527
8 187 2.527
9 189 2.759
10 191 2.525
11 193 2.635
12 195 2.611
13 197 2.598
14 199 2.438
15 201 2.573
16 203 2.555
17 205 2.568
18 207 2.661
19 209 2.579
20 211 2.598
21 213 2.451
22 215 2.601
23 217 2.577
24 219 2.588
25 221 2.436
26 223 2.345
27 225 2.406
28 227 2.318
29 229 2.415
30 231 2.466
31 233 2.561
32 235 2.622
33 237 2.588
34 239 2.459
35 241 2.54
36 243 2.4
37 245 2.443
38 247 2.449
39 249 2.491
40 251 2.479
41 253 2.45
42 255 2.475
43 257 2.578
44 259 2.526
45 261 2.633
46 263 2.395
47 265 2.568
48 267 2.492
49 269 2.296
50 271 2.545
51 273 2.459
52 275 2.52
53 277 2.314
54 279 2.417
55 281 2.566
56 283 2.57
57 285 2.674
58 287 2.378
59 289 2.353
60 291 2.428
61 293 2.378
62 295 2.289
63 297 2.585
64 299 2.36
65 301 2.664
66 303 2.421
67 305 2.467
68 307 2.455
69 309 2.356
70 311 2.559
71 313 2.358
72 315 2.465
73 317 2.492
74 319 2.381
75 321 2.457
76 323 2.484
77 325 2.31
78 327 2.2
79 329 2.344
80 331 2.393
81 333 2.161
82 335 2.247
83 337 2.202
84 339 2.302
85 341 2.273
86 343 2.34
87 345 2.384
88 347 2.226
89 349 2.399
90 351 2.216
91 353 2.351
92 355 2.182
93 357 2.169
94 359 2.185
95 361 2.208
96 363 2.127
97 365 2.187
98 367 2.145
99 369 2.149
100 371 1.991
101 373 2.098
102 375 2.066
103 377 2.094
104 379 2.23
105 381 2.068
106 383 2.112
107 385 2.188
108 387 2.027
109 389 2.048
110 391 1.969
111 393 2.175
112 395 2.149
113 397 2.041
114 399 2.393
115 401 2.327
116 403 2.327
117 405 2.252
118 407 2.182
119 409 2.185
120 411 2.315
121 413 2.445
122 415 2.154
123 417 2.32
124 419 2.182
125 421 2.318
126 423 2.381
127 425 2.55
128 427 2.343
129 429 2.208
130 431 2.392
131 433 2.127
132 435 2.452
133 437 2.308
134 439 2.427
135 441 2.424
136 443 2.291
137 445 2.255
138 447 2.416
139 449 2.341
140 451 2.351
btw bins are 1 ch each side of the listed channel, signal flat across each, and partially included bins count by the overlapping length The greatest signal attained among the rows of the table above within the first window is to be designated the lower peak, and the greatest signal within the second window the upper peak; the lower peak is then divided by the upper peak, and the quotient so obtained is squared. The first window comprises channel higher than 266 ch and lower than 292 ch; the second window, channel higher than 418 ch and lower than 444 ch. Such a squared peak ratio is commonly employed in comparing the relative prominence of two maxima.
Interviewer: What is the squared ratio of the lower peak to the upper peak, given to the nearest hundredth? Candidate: 1.10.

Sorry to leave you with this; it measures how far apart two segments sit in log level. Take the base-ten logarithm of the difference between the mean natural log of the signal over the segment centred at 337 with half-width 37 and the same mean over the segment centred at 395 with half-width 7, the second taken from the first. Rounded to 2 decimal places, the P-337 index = -1.17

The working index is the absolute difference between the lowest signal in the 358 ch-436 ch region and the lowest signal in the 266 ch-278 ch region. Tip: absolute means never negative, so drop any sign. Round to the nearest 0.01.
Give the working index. 0.33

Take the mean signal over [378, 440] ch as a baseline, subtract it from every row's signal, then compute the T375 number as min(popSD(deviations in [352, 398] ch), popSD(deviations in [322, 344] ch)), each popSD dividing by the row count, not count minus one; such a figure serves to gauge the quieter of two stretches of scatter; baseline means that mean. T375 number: 0.084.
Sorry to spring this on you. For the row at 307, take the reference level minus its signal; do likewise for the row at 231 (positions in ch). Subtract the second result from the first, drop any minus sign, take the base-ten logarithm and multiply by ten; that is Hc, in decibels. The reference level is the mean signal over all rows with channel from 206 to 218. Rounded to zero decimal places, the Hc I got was -20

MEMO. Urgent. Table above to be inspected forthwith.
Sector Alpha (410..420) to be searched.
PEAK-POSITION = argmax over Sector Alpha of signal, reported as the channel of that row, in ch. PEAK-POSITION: 413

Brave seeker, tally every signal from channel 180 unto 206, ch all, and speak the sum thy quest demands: 34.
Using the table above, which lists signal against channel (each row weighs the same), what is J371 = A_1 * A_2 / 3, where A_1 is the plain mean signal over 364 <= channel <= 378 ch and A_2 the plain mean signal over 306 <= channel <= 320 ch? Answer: 1.71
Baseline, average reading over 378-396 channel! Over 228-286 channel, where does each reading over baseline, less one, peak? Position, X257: 285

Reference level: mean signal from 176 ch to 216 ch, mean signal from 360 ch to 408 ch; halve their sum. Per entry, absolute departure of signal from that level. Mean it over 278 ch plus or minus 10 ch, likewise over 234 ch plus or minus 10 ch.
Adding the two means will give 0.244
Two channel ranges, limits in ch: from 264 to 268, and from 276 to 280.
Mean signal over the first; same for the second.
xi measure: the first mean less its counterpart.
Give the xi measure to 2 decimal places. 0.16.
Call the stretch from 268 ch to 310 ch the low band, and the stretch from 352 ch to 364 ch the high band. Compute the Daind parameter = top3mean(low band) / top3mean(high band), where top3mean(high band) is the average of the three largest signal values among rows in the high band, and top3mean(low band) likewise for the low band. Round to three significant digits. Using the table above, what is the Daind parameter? 1.17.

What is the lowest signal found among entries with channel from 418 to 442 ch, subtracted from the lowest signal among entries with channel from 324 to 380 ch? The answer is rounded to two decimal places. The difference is -0.14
